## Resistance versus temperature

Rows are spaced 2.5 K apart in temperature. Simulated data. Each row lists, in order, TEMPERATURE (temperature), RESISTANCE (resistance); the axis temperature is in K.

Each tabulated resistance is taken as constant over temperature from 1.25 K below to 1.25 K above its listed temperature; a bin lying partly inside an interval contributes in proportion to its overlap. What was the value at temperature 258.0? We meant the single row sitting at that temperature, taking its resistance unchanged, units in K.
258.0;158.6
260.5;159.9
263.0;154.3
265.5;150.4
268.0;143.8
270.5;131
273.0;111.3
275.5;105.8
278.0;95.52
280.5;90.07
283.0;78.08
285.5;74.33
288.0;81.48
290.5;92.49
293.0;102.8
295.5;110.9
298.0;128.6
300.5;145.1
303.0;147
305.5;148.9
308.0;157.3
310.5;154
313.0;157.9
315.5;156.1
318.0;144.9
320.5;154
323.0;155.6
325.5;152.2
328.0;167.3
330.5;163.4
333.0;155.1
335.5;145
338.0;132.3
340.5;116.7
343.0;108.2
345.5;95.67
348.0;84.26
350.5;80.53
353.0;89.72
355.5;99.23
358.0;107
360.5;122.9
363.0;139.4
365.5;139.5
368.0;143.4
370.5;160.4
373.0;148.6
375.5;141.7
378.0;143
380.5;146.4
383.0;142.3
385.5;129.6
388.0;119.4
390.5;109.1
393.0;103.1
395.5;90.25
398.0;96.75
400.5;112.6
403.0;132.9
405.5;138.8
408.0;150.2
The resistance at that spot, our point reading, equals 158.6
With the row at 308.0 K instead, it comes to 157.3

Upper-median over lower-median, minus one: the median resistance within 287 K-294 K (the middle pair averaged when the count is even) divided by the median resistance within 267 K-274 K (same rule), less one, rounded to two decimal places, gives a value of -0.29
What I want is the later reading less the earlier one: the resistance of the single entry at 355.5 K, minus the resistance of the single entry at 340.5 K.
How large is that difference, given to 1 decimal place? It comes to -17.5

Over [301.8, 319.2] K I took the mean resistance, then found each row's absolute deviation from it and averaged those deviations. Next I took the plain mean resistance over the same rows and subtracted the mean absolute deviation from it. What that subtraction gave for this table 148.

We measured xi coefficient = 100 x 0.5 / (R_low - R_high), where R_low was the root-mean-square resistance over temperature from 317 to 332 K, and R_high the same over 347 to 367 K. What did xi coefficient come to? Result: 1.1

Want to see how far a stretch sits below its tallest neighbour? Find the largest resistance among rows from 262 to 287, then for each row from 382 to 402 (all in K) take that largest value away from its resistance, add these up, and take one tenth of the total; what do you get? -33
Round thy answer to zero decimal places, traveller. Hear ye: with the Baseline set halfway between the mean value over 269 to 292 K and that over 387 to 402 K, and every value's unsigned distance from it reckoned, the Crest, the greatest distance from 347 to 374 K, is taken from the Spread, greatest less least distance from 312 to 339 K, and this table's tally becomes -25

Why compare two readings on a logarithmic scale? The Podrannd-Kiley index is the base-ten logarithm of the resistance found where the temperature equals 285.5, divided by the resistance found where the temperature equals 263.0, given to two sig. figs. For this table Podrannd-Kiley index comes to -0.32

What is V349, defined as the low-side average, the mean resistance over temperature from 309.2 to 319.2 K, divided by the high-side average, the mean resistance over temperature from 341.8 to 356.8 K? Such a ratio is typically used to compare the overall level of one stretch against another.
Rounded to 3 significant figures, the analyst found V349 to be 1.65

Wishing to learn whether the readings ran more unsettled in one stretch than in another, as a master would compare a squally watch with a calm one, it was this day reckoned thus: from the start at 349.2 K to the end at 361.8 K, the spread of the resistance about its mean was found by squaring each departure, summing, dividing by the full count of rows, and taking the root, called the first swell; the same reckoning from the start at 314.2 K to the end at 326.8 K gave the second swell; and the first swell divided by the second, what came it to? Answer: 3.6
